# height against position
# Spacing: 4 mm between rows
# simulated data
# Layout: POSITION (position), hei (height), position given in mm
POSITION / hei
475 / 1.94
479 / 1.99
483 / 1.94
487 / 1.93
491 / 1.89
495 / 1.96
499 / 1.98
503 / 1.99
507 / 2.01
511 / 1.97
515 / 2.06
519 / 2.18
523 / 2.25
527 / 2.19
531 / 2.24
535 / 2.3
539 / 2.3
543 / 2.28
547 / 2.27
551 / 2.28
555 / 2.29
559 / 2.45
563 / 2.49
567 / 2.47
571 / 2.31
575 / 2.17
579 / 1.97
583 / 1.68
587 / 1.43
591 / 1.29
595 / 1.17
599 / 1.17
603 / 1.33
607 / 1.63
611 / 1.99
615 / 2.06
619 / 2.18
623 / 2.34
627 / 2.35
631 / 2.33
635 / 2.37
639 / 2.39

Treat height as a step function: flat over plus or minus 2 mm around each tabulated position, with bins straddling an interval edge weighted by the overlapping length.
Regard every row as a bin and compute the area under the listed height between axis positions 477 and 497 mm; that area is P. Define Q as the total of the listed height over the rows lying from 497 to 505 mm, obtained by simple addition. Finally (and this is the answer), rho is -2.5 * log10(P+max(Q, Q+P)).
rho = -4.78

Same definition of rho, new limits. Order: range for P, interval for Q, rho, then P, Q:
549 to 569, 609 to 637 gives -5.12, 48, 16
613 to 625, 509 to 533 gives -4.54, 26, 13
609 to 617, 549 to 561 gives -3.99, 16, 7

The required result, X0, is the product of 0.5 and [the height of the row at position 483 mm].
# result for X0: 0.97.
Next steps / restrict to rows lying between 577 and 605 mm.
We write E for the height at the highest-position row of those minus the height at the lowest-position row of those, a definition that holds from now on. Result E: -0.6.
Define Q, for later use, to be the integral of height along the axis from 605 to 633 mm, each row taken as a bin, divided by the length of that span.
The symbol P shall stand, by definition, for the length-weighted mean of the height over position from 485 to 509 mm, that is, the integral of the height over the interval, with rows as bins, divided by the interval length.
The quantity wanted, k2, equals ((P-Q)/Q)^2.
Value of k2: 0.006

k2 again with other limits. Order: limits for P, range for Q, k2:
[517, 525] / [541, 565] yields 0.003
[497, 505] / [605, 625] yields 0.001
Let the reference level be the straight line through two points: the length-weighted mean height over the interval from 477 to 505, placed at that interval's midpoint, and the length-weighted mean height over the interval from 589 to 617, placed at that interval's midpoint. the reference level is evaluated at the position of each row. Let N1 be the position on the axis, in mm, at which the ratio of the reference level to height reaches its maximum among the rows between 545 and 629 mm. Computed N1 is 595 mm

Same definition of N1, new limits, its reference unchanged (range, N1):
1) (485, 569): 491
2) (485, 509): 491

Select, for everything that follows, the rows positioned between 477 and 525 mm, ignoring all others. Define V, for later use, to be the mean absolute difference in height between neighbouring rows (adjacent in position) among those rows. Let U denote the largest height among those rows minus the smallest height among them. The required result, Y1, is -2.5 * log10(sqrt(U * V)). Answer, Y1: 2.19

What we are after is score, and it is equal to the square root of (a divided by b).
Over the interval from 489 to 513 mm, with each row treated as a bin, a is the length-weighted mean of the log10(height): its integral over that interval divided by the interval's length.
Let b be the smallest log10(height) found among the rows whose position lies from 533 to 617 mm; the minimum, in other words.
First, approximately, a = 0.29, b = 0.07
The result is 2.1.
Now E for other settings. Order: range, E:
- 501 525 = 0.3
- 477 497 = 0.0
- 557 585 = -0.8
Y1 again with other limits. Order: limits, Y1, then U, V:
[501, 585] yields 1.50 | 0.81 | 0.08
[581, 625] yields 0.88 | 1.17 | 0.17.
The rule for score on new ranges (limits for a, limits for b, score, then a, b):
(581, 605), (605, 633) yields 0.8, 0.13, 0.21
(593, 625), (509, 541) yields 0.9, 0.22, 0.29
